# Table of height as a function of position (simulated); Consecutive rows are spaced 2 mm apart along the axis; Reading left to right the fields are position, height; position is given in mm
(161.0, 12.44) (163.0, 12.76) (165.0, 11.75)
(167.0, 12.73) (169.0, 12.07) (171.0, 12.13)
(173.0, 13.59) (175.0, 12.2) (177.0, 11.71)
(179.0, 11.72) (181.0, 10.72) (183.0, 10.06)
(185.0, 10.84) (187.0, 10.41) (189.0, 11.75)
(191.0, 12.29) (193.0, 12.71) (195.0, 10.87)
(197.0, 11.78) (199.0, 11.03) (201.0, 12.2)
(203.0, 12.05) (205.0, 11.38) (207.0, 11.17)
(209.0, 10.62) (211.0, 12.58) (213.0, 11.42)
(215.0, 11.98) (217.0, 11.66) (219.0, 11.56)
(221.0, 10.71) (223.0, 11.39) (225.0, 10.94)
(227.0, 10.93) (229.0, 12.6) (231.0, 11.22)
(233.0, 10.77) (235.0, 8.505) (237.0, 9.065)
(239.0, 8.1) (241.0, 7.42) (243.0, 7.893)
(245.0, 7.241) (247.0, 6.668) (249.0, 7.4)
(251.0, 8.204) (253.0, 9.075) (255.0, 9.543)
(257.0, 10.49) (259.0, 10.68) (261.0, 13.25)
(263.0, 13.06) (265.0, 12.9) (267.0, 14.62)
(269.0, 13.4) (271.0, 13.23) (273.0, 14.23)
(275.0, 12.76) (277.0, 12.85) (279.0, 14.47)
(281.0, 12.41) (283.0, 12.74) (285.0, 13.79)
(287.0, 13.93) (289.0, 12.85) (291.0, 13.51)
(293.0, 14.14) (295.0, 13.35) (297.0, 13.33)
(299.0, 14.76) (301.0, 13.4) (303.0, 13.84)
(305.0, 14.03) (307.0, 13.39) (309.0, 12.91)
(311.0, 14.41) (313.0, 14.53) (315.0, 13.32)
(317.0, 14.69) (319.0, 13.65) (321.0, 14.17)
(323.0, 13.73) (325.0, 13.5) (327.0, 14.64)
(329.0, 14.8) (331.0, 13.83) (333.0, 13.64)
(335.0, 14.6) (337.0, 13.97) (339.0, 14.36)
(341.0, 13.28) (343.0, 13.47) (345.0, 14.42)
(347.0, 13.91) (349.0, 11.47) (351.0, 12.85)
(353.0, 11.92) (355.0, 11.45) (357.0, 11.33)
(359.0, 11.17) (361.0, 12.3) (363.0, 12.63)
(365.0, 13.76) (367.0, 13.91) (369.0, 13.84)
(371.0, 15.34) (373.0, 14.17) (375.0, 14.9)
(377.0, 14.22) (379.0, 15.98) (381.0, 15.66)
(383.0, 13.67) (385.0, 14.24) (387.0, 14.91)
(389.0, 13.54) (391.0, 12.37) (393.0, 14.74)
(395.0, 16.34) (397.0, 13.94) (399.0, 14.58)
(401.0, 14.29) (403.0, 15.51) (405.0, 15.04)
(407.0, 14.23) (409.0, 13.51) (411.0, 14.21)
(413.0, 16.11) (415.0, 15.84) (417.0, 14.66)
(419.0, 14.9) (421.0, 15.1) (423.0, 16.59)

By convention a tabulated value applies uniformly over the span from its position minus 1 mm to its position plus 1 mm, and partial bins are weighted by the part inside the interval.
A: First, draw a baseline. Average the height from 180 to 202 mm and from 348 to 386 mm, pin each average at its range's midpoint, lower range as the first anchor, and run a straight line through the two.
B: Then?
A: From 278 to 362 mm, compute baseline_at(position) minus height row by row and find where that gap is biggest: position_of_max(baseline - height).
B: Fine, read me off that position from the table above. 359.0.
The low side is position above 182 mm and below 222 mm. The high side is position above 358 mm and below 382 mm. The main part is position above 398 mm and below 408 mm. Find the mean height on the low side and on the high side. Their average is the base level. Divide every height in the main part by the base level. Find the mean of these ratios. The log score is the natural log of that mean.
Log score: 0.15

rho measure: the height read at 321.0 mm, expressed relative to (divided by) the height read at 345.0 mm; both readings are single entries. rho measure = 0.98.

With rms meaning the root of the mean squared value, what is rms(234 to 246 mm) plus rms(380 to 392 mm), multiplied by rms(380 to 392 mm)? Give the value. 313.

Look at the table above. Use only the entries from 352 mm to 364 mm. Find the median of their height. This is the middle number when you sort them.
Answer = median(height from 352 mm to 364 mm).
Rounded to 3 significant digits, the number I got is 11.7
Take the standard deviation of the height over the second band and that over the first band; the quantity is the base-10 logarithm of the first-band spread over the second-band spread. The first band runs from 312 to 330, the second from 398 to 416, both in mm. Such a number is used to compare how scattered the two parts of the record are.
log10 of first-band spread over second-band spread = -0.2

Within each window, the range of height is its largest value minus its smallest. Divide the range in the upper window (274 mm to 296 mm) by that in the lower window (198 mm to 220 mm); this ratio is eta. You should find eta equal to 1.05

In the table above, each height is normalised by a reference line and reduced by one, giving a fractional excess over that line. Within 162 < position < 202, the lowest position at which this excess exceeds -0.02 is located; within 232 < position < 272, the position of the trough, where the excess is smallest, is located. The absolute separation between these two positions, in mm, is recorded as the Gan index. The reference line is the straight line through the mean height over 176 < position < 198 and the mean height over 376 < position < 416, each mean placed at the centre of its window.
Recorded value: 84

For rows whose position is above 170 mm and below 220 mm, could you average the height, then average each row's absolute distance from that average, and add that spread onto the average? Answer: 12.2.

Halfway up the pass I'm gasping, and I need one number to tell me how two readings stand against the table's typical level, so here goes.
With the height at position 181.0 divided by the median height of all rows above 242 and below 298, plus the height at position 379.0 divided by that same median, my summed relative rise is 2.07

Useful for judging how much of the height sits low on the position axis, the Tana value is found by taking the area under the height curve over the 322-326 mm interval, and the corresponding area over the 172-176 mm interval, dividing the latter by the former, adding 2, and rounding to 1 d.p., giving 2.9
